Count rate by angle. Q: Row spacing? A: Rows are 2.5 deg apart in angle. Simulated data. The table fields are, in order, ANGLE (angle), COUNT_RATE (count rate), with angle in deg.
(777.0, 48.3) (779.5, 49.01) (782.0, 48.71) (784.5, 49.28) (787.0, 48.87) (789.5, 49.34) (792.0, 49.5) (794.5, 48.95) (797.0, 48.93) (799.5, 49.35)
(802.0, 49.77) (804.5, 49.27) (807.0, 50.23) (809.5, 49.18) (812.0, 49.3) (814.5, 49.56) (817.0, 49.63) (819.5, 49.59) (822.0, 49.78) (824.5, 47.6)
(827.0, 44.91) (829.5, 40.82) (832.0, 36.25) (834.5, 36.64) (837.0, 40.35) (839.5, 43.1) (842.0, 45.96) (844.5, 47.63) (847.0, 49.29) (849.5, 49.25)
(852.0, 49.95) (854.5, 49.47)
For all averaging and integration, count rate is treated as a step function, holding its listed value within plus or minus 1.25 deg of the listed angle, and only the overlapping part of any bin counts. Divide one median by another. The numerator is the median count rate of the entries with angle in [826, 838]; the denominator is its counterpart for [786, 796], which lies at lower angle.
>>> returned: 0.82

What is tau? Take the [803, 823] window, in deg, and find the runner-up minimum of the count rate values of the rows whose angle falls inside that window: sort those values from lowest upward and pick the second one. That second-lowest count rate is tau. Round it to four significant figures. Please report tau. 49.27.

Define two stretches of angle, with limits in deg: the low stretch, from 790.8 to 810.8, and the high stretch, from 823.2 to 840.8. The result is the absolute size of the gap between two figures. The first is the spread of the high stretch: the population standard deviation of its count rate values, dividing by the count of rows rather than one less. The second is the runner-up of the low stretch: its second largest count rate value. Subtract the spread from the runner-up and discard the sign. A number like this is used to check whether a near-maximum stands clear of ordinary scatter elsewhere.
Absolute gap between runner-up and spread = 45.9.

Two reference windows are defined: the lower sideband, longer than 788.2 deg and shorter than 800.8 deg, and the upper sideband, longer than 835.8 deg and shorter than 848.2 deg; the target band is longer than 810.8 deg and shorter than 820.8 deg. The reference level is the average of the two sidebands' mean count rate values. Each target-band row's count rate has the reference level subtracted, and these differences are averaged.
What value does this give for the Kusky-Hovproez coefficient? 2.3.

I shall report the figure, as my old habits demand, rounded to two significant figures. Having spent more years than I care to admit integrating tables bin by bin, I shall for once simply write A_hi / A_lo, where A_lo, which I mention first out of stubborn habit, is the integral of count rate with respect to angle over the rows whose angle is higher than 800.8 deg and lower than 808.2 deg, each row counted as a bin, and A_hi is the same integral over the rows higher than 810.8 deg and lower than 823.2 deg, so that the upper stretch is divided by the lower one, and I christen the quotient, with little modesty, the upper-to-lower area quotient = 1.7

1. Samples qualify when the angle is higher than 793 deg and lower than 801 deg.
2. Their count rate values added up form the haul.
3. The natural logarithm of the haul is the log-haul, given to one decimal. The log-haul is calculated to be 5.0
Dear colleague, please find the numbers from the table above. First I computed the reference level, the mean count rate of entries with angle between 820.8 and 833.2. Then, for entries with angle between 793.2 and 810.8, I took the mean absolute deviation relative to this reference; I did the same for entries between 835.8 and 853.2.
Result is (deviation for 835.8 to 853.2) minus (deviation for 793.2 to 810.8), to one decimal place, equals -1.7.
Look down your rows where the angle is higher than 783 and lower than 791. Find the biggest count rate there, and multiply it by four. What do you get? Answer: 197.4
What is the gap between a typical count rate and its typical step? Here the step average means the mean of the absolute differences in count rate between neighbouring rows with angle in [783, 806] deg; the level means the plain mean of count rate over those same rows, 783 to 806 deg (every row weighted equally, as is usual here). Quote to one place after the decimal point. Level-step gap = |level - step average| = 48.9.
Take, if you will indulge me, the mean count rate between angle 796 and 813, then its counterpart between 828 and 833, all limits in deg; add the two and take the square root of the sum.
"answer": 9.4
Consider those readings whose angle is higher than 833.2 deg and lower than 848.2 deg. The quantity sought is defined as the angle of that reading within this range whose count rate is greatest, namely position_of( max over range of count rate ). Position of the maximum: 847.0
